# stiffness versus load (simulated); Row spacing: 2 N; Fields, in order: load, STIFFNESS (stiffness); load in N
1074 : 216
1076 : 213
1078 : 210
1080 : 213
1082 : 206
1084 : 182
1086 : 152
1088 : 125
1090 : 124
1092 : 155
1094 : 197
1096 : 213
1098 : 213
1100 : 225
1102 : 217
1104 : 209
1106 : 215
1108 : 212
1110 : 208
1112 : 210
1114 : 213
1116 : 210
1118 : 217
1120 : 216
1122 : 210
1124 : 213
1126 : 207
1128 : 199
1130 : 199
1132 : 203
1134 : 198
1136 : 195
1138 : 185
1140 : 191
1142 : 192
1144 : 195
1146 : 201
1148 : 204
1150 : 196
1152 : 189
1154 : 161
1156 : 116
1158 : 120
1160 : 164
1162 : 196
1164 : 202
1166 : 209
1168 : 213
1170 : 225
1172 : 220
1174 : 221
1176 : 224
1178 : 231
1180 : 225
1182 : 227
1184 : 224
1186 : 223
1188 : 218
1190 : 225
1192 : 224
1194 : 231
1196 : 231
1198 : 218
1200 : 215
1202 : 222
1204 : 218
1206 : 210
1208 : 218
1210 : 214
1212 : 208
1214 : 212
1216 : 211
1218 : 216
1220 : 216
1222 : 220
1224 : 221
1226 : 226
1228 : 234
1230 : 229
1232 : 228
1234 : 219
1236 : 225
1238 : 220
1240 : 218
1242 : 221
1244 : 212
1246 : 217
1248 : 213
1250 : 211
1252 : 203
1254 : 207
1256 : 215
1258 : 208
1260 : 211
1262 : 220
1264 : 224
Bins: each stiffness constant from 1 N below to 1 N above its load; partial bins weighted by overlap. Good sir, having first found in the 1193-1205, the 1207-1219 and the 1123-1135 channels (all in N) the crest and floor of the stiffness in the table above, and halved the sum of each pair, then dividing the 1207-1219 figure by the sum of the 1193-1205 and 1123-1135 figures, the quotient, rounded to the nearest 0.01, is 0.50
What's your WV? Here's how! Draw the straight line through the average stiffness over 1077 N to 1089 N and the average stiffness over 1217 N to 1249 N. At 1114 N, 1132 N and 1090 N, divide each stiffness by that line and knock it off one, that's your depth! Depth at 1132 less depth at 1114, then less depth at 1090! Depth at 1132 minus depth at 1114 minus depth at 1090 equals -0.24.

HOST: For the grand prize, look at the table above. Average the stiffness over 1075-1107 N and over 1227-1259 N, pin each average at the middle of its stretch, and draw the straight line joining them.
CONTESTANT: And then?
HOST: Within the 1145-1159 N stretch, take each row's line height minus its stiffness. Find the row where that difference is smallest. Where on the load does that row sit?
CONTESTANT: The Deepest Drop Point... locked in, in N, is 1148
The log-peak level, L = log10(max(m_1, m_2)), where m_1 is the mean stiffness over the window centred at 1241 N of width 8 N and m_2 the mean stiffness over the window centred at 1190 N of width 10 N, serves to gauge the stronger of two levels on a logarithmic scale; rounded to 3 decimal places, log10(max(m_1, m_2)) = 2.351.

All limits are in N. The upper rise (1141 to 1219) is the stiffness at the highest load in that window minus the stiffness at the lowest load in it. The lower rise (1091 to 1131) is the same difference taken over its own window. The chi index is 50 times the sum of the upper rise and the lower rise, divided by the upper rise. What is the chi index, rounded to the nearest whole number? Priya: 142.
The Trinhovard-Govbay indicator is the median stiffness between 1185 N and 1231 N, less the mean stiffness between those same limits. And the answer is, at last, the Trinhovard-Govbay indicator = -2.0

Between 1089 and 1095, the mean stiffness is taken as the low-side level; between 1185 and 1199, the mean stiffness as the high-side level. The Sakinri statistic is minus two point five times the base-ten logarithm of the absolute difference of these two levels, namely -4.5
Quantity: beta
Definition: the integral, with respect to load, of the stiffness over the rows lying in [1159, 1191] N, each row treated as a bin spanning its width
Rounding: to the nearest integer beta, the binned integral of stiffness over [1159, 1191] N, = 6894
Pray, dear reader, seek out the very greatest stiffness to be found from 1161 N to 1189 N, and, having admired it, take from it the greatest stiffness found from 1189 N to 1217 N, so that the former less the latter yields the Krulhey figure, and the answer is 0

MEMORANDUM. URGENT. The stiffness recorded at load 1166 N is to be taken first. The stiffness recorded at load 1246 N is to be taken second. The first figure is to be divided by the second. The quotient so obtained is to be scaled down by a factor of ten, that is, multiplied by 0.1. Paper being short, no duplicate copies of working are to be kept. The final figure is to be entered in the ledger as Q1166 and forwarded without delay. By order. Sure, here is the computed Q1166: 0.096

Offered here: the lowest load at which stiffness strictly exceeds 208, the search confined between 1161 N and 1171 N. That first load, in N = 1166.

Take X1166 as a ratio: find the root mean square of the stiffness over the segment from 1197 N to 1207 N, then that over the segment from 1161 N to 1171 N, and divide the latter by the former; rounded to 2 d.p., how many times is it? 0.97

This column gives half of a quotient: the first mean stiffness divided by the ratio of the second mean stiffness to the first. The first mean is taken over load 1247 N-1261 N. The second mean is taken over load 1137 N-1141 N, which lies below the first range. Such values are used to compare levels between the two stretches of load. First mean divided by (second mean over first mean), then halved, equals 117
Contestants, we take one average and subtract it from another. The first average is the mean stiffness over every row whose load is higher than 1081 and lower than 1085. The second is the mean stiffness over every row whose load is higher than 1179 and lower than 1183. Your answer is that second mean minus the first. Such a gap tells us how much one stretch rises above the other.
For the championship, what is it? 32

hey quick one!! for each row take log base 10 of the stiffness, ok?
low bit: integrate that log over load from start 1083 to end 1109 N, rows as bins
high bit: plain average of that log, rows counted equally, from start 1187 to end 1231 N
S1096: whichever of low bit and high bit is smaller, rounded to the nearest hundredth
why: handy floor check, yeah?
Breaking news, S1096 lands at 2.34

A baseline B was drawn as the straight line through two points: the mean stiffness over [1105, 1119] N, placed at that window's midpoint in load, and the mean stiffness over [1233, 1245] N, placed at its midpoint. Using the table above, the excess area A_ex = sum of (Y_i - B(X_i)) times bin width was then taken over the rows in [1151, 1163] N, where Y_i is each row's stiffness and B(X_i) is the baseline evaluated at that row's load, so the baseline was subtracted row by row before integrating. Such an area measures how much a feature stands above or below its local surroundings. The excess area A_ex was -684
